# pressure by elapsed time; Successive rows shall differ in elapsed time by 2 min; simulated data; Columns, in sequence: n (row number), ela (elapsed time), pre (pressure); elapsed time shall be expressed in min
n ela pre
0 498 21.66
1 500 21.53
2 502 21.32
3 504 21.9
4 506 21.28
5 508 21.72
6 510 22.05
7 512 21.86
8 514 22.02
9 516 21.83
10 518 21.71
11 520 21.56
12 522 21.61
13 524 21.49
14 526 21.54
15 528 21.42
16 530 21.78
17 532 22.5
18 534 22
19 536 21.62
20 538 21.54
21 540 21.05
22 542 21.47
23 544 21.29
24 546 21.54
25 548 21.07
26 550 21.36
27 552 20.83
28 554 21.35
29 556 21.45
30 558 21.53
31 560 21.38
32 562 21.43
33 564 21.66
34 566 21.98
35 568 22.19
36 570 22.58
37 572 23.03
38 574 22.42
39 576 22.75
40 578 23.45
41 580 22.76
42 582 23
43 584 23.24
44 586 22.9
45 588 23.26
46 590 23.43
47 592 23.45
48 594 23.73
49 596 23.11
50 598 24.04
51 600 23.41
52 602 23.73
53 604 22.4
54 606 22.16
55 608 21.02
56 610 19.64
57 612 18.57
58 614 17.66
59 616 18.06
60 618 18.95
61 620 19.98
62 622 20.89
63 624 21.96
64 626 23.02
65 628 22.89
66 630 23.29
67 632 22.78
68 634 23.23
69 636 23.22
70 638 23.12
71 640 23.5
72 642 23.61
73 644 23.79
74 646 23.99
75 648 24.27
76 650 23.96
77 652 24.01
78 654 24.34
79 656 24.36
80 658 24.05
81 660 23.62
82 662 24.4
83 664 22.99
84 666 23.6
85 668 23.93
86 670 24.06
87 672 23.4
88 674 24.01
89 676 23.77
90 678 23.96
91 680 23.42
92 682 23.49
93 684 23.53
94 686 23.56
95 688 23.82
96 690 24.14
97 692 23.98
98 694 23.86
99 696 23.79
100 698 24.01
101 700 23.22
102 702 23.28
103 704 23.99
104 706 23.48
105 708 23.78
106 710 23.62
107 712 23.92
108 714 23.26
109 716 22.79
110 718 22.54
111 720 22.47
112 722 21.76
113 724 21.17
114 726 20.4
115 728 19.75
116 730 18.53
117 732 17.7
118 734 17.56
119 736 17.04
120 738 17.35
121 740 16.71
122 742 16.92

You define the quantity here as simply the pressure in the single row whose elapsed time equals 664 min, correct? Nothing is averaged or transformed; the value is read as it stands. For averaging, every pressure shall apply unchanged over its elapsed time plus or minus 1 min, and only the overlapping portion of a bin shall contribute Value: 22.99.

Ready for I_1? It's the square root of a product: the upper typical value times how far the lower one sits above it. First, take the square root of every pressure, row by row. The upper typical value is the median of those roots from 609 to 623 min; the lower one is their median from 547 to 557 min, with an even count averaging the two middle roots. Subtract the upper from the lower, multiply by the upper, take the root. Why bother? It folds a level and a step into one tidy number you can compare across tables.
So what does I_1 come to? 1.08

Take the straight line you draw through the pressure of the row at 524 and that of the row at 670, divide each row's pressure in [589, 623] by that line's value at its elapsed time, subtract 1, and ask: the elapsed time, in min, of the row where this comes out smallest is 614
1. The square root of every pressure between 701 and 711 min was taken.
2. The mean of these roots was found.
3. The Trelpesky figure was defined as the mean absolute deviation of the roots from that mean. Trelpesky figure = 0.021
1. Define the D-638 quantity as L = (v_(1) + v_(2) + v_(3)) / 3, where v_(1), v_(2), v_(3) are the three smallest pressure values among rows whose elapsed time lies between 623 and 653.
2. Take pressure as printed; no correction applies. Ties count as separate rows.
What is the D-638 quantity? 22.5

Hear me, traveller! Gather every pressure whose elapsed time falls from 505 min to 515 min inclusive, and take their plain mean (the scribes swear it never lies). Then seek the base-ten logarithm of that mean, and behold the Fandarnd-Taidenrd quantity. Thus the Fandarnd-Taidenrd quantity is 1.34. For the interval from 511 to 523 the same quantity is 1.34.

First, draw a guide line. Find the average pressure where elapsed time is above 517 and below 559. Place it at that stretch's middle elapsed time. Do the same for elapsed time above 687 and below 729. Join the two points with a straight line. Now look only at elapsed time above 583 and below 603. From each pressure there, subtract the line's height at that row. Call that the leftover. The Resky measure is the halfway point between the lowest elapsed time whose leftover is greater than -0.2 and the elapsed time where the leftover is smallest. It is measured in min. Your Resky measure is 585 min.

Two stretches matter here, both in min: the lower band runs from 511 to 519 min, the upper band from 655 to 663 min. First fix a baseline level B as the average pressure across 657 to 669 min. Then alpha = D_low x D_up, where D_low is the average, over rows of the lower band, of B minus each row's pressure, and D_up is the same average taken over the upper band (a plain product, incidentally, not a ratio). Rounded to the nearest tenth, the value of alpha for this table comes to -0.7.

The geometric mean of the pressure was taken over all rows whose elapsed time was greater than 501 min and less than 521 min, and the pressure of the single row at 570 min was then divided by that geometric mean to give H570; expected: 1.04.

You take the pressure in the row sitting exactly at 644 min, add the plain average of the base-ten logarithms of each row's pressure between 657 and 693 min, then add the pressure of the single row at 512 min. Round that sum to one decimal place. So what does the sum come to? 47.0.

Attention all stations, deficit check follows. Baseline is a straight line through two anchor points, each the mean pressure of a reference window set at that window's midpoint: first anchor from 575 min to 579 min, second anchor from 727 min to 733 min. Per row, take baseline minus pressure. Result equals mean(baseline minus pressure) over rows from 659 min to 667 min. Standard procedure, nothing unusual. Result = -3.0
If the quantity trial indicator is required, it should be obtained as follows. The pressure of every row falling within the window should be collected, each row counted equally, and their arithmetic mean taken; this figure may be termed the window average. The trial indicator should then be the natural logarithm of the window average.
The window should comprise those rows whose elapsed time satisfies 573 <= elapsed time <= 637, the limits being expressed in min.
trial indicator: 3.10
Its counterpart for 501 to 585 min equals 3.08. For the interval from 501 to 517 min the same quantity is 3.08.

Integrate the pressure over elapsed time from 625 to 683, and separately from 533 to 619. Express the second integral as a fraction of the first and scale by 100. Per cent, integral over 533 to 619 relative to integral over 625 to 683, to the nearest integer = 137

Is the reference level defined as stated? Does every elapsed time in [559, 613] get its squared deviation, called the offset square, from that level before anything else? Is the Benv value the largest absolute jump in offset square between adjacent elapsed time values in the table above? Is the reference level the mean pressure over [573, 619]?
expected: 6.3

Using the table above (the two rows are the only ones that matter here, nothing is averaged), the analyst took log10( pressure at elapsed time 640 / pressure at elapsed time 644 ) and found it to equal -0.01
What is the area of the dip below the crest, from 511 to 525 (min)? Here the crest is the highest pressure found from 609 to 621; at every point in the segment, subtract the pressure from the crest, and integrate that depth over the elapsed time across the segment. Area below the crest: -24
